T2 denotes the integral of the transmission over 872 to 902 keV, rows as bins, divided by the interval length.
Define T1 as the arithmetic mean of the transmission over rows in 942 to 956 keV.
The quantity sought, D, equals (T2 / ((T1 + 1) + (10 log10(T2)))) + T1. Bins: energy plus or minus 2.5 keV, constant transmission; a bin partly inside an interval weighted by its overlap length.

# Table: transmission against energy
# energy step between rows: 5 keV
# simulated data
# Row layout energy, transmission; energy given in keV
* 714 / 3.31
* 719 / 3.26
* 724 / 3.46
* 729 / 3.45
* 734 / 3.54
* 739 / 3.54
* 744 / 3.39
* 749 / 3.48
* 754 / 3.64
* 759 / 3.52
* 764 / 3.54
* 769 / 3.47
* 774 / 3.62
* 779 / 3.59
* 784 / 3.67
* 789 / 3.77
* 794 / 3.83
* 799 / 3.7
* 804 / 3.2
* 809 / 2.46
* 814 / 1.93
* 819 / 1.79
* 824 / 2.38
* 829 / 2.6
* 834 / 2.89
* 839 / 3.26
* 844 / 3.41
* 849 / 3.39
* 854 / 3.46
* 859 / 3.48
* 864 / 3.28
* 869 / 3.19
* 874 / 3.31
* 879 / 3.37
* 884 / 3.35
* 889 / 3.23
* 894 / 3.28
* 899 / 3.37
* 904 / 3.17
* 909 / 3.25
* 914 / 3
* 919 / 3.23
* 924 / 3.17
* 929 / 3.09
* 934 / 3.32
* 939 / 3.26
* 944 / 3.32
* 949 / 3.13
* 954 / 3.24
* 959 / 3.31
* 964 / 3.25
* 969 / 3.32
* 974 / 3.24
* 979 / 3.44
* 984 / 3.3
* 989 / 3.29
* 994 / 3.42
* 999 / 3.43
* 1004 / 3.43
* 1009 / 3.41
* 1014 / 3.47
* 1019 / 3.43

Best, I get 3.58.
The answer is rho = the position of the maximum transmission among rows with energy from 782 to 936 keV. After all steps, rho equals 794 keV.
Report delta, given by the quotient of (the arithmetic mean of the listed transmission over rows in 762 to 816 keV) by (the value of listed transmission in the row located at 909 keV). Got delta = 1.03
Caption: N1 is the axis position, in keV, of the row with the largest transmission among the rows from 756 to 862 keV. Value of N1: 794 keV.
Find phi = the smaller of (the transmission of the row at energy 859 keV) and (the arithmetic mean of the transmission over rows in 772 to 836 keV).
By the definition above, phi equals 3.03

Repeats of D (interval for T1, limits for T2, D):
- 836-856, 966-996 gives 3.73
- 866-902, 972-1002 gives 3.65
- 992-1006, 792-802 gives 3.79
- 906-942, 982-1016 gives 3.55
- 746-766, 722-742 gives 3.90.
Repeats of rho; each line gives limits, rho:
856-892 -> 859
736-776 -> 754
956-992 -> 979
